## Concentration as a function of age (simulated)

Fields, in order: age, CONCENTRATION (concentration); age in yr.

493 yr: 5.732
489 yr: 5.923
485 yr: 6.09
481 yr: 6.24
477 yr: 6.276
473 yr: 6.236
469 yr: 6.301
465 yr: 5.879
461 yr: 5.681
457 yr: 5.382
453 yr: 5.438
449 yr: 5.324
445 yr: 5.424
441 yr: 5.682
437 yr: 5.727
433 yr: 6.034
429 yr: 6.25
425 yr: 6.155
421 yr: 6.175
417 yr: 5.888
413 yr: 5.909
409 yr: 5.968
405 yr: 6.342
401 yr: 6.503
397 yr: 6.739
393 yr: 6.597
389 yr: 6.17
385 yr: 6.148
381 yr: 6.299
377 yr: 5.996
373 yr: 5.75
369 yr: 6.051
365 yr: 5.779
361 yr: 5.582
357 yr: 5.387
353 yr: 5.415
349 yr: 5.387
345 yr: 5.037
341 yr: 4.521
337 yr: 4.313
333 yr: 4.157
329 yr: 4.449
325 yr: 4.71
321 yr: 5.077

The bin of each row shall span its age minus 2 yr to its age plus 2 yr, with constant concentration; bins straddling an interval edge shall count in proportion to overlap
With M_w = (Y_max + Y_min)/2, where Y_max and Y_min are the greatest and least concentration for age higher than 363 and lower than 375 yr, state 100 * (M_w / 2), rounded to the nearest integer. 295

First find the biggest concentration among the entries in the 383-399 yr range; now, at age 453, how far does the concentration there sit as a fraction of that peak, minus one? -0.19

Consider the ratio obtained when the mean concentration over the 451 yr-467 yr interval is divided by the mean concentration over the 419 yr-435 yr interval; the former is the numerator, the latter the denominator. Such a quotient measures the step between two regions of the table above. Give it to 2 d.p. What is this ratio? 0.91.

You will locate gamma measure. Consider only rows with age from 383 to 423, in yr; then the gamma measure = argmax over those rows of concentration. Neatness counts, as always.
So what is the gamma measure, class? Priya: 397 yr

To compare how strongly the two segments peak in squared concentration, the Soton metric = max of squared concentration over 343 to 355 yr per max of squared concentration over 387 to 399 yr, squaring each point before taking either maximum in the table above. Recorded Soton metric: 0.65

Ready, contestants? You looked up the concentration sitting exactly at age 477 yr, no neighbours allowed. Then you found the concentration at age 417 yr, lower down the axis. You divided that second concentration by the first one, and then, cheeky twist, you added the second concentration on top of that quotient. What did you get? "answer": 6.8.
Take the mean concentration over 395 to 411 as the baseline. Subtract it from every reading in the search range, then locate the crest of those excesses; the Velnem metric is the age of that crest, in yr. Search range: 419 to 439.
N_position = 429 yr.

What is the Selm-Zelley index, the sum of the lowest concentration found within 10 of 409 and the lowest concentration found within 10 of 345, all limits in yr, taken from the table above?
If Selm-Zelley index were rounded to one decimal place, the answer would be 10.2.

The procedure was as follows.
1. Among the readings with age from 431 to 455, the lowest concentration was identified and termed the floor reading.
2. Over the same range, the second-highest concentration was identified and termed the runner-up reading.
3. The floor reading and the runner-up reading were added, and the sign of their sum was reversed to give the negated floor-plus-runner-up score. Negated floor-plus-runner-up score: -11.1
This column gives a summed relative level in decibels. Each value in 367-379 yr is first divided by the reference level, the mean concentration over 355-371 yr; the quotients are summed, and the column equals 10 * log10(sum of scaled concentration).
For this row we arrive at 4.9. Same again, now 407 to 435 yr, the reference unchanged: 8.7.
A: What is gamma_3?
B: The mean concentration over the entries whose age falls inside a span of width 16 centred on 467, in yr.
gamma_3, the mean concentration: 6.02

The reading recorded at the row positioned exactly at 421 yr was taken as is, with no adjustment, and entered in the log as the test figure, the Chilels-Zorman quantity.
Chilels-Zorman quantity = 6.175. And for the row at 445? 5.424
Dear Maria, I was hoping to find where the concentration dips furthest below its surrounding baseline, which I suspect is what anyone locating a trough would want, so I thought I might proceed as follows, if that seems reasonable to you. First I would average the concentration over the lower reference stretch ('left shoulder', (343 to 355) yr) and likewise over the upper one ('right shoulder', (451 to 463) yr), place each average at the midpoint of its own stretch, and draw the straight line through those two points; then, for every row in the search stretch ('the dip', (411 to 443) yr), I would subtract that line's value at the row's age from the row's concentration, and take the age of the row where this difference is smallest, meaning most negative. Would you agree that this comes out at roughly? 441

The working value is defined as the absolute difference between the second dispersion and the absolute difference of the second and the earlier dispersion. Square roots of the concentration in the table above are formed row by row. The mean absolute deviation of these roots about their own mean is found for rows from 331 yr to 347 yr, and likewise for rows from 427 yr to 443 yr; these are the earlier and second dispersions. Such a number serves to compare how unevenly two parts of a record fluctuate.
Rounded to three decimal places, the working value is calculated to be 0.026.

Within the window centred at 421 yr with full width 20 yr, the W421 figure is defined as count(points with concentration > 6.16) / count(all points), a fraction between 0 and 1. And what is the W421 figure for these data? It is 0.40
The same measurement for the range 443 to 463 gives 0.00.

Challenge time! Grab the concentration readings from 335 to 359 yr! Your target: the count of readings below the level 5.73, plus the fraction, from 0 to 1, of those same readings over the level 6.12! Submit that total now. 6.0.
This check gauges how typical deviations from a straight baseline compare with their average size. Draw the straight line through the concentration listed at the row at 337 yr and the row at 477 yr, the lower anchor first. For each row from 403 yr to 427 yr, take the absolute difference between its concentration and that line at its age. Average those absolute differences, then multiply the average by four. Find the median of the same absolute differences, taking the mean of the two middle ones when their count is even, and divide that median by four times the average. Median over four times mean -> 0.235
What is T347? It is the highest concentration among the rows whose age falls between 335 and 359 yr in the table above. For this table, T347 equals 5.415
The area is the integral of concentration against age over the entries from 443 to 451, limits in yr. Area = 43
